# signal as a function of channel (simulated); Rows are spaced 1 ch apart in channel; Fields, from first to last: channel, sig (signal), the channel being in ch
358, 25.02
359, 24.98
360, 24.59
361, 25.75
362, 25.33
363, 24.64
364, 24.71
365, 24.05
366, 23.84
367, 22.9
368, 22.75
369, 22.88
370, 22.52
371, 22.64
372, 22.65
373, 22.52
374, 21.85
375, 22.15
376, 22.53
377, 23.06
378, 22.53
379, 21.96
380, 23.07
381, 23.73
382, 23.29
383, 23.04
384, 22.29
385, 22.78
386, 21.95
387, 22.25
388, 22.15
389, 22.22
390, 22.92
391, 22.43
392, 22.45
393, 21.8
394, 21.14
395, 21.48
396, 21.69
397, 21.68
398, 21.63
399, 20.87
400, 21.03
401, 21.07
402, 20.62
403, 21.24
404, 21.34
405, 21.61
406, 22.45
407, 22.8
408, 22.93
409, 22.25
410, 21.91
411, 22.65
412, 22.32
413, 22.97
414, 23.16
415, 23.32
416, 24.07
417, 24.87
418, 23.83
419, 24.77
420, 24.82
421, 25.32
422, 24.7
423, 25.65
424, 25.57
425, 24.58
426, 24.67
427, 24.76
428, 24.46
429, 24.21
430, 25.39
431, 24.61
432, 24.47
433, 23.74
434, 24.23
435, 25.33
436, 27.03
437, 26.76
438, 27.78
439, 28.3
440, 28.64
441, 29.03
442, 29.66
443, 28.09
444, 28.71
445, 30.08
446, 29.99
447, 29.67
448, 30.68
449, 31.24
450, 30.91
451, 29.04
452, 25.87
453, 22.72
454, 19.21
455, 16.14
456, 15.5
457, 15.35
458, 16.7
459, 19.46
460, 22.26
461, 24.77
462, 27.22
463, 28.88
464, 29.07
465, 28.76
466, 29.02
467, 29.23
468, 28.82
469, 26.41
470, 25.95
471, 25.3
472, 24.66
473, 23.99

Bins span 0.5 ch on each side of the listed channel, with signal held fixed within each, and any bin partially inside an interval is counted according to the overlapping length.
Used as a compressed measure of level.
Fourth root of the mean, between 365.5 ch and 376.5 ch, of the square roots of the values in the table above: 1.477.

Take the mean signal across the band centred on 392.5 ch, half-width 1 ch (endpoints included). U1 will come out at 22.1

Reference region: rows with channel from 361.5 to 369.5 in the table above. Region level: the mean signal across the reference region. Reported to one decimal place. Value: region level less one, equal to 22.9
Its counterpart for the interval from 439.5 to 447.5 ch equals 28.2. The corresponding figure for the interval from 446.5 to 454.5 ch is 26.4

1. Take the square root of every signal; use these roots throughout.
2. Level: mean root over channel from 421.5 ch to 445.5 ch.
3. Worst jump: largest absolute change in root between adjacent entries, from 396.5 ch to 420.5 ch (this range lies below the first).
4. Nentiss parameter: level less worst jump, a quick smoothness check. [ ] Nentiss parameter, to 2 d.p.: 5.02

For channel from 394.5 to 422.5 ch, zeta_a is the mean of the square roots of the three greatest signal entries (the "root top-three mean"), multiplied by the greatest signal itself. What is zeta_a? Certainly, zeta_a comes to 127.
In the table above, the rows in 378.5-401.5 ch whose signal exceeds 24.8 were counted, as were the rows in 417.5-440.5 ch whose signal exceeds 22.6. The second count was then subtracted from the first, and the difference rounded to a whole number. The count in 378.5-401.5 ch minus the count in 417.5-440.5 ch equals -23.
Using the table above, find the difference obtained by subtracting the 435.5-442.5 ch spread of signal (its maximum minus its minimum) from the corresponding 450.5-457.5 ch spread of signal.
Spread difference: 10.8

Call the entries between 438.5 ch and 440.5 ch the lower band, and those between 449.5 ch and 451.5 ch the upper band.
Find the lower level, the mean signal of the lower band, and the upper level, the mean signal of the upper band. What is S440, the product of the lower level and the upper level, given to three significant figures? 853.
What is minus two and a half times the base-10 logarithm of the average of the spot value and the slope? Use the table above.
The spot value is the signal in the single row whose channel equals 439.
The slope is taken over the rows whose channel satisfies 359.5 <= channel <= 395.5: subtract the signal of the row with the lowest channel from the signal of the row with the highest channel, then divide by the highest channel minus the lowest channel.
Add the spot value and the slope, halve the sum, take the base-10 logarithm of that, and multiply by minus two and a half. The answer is -2.87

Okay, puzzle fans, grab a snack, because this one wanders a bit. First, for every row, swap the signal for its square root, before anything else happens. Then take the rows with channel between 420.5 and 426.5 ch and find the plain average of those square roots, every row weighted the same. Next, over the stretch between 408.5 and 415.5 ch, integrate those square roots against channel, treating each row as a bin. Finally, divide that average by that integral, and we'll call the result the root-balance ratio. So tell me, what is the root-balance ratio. 0.15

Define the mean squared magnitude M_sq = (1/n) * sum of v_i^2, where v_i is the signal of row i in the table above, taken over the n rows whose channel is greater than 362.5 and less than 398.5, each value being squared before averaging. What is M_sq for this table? 512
